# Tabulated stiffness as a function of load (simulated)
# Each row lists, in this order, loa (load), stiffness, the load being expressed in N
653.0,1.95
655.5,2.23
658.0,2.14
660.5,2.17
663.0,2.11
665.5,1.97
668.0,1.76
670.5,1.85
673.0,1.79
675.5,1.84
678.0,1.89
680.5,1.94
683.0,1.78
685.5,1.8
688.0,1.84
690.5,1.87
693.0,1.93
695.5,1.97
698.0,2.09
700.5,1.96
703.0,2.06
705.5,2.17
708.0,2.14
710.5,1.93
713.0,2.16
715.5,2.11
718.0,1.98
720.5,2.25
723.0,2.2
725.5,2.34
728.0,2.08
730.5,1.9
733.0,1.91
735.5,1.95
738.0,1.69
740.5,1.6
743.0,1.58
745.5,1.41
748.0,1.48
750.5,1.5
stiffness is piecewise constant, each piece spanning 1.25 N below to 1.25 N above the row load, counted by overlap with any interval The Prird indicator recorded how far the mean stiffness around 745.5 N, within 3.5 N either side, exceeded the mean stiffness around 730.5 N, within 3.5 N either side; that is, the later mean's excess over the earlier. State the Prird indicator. -0.47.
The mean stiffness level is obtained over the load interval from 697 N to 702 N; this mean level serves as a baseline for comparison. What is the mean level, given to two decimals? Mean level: 2.02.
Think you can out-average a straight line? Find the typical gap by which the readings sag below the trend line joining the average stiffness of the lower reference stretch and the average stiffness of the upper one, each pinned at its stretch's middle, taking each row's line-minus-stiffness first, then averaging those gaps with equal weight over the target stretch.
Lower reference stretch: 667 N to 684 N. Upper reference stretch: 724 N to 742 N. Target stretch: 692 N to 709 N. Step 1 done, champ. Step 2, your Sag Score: -0.17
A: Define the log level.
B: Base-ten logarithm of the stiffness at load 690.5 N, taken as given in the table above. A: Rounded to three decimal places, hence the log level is 0.272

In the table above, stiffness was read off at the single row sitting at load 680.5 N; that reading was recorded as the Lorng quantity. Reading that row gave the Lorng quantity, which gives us 1.94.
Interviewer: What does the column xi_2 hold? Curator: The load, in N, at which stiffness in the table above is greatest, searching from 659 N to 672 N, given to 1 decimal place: 660.5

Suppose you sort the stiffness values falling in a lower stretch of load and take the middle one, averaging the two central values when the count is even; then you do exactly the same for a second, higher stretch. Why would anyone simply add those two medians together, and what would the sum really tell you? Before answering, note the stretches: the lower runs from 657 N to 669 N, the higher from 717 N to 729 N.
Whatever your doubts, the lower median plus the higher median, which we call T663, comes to 4.31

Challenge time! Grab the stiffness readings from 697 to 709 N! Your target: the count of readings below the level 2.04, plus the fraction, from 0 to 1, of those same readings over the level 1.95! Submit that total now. 2.0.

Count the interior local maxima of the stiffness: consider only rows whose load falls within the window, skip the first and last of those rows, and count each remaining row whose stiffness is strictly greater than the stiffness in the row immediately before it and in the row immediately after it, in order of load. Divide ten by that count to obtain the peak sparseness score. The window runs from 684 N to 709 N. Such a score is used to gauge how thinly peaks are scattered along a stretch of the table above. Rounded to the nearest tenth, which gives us 5.0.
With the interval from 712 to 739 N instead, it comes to 3.3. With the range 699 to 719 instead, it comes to 5.0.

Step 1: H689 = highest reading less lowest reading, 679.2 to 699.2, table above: 0.31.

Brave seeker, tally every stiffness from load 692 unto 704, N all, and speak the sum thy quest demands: 10.0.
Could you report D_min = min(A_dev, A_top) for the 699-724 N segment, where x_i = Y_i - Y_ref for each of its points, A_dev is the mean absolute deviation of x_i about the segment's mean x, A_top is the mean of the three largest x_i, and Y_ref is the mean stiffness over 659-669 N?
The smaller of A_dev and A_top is 0.091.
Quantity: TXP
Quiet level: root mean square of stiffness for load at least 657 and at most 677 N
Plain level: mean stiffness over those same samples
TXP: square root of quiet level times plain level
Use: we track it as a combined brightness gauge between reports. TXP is 1.96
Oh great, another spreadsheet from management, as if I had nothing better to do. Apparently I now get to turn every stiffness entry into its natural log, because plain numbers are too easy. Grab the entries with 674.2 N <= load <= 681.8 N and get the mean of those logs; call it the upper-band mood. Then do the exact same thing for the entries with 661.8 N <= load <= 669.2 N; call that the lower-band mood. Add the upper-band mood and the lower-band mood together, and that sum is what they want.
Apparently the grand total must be 1.30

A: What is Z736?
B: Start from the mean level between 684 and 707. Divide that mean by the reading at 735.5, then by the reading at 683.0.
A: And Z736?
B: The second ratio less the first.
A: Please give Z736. 0.10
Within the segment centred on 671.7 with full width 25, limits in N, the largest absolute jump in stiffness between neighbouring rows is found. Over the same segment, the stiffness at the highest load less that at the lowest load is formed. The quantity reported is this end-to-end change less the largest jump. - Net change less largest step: -0.6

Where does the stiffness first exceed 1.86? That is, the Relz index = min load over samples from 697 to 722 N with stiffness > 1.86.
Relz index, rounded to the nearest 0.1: 698.0 N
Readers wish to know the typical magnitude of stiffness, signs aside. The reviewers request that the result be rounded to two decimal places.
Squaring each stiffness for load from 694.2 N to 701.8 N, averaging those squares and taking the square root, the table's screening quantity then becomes 2.01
